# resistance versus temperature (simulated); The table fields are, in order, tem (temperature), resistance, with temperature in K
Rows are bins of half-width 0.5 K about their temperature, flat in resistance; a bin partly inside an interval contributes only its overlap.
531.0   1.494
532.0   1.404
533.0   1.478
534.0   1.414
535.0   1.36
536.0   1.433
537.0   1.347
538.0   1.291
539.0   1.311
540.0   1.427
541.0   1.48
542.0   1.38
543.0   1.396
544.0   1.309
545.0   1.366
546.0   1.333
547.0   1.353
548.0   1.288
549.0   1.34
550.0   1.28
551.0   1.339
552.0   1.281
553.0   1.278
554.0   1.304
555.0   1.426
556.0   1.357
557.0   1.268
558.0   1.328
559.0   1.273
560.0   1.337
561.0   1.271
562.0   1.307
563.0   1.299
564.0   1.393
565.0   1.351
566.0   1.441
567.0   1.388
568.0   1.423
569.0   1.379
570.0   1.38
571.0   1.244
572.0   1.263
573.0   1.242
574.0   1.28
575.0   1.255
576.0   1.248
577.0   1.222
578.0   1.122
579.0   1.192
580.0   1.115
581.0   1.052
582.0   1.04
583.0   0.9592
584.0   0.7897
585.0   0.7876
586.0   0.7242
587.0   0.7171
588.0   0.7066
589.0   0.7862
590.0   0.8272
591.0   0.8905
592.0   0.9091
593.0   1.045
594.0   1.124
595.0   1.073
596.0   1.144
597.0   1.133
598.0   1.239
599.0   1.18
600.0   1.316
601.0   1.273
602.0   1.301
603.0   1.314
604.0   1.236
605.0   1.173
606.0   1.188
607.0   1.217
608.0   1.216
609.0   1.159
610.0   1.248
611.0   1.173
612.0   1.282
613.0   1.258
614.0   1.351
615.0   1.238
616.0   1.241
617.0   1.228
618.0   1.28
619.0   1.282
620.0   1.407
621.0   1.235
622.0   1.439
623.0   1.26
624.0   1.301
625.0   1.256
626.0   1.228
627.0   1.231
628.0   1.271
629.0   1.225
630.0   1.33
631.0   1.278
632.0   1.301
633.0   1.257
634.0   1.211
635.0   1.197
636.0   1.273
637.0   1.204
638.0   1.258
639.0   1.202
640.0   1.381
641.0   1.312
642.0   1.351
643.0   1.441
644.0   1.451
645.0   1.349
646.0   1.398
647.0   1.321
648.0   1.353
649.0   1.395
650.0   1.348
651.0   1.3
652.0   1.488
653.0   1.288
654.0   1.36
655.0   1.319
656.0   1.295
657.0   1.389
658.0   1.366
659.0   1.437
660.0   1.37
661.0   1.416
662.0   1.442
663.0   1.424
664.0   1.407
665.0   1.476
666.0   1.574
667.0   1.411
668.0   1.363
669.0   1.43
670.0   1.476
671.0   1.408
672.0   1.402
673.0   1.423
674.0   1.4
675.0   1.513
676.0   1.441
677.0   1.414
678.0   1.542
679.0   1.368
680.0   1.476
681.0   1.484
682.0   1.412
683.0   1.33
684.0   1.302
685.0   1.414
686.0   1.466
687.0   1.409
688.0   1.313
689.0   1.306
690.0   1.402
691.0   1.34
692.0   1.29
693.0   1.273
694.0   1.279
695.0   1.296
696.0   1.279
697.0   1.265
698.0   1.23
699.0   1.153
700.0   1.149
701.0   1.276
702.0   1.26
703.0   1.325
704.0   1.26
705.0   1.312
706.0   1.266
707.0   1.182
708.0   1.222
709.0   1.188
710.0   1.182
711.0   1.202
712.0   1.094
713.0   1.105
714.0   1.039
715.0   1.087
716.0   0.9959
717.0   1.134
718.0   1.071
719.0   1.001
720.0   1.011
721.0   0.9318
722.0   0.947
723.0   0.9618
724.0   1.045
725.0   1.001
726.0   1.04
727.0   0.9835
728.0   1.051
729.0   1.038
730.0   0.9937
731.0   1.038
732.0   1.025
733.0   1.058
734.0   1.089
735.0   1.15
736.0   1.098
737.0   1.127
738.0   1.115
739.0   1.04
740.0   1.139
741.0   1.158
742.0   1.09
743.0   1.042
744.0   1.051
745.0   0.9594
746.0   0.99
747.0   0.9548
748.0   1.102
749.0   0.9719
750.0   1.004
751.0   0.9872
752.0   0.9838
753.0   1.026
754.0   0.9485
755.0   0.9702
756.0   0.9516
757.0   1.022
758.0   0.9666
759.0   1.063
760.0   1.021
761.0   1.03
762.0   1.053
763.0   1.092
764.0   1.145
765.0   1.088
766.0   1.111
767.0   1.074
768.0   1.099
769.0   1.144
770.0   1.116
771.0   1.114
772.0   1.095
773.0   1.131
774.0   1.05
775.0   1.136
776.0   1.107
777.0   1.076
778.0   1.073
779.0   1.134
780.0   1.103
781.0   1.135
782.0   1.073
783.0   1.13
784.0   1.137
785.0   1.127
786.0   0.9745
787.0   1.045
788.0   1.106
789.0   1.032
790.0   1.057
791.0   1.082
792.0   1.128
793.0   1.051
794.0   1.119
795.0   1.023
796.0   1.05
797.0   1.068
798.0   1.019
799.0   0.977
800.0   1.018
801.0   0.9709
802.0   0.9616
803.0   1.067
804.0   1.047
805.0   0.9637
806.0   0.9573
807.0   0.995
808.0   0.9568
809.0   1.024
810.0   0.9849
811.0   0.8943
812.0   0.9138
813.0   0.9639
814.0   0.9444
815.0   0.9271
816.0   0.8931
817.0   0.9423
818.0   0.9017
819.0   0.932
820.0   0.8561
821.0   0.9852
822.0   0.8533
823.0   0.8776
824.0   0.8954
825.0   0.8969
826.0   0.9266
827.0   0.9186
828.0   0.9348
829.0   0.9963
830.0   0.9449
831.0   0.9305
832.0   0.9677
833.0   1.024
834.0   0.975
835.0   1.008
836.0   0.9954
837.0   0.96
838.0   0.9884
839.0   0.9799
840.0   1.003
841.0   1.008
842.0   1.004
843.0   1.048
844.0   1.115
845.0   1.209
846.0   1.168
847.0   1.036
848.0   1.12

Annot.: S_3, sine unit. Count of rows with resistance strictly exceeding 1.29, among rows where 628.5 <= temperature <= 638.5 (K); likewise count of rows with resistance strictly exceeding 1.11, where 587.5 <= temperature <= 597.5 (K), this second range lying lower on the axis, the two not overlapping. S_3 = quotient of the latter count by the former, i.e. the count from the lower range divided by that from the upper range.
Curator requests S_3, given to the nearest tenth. 1.5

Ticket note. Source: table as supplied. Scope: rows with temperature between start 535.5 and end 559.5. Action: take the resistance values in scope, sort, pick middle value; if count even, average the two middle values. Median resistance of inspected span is 1.34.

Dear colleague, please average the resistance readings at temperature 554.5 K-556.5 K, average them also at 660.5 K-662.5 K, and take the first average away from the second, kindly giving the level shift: 0.04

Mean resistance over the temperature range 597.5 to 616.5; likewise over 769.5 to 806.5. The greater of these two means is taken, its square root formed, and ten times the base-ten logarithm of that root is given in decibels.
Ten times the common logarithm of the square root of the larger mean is 0.5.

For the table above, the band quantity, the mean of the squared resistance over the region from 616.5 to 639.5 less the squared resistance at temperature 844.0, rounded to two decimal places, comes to 0.37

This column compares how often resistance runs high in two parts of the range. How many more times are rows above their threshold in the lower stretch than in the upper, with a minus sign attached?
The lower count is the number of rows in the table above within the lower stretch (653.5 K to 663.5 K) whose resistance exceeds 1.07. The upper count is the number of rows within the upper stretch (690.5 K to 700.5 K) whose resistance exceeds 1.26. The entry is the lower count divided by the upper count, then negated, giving -1.4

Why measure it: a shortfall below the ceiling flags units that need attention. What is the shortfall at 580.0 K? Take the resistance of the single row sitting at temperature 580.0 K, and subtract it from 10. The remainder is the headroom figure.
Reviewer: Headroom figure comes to 8.9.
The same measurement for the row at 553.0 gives 8.7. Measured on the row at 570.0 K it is 8.6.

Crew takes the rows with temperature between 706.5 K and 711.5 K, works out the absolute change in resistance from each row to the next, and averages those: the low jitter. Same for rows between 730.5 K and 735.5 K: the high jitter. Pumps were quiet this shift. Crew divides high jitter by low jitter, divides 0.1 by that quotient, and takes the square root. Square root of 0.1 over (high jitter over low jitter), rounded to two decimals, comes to 0.27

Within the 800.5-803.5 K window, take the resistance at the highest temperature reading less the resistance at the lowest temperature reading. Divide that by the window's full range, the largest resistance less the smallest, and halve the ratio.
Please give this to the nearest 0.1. 0.5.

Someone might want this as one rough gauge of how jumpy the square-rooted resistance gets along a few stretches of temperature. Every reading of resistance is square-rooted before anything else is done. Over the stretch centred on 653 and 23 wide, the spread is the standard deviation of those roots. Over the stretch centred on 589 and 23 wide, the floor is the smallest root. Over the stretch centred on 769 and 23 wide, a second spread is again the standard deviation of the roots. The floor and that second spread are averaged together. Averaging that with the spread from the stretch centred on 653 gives 0.23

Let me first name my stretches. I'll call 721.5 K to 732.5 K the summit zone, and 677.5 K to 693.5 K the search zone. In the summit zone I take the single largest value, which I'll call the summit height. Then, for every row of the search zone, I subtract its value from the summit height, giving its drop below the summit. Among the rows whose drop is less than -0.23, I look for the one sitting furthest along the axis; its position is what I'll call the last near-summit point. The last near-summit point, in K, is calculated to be 692.0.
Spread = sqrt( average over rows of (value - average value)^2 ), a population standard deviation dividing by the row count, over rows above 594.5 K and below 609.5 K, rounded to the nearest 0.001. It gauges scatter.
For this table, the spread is 0.068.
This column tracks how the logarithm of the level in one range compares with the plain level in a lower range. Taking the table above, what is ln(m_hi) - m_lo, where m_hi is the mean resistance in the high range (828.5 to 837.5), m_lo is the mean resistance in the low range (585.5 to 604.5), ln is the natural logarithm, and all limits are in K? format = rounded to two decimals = -1.07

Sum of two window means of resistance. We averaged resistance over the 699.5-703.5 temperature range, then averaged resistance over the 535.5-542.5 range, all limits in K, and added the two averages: 2.63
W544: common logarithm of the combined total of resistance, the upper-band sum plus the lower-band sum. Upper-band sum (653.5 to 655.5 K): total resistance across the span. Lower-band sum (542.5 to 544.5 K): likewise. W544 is 0.731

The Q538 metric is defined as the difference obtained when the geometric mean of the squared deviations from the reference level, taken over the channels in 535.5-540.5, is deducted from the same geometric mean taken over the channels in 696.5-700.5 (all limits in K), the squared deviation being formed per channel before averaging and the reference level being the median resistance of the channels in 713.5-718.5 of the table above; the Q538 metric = -0.067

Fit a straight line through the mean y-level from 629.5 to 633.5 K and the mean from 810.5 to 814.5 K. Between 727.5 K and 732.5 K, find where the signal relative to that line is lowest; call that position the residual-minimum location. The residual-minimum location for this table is 730.0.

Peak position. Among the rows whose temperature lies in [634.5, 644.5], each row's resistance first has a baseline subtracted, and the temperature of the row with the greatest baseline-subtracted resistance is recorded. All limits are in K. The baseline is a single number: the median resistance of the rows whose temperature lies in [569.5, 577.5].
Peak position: 644.0 K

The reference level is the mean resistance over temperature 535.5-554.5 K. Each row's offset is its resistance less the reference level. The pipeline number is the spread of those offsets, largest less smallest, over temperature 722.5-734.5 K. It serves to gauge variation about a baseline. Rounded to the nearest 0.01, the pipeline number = 0.13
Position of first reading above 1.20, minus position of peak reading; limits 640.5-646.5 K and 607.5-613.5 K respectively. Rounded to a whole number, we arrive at 29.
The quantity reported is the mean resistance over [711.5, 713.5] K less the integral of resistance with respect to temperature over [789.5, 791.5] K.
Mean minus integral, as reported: -1.04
